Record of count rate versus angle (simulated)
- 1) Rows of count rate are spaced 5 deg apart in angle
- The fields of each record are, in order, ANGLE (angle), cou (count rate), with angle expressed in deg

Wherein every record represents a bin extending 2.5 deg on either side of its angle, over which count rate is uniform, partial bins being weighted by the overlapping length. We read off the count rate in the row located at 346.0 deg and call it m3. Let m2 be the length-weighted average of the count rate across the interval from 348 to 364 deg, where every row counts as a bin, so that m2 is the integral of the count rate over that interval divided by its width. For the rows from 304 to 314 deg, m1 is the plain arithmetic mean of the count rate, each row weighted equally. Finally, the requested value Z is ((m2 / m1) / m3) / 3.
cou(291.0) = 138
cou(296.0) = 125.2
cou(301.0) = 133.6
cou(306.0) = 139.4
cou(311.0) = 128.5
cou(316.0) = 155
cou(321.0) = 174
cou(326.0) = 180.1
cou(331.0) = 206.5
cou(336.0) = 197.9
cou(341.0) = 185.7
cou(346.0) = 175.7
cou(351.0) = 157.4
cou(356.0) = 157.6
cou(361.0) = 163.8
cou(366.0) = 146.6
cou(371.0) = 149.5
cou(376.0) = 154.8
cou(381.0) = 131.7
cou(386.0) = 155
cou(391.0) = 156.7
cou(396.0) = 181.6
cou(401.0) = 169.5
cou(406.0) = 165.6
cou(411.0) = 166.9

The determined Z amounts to 0.0023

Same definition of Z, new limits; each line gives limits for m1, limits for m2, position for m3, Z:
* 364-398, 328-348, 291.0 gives 0.0030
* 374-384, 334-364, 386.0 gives 0.0026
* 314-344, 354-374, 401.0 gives 0.0017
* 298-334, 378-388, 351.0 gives 0.0019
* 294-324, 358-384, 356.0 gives 0.0022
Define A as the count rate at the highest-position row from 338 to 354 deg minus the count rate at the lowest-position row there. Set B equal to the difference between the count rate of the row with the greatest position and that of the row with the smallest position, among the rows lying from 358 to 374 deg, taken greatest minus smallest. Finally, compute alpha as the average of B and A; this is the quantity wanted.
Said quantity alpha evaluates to -21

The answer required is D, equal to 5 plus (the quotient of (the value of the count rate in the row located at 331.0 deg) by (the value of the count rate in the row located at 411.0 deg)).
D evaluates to 6.2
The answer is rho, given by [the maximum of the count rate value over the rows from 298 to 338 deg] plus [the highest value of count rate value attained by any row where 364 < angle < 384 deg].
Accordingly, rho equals 361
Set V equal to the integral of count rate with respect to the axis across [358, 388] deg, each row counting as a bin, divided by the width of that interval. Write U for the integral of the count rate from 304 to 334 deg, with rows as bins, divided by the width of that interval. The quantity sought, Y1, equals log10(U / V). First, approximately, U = 165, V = 150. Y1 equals 0.04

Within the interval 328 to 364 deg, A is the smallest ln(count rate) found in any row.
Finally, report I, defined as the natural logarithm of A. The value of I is 1.62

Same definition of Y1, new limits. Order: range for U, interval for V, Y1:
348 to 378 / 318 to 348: -0.08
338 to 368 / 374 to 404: 0.02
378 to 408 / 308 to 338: -0.03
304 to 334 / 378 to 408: 0.01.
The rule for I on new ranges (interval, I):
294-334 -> 1.57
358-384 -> 1.59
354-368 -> 1.61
